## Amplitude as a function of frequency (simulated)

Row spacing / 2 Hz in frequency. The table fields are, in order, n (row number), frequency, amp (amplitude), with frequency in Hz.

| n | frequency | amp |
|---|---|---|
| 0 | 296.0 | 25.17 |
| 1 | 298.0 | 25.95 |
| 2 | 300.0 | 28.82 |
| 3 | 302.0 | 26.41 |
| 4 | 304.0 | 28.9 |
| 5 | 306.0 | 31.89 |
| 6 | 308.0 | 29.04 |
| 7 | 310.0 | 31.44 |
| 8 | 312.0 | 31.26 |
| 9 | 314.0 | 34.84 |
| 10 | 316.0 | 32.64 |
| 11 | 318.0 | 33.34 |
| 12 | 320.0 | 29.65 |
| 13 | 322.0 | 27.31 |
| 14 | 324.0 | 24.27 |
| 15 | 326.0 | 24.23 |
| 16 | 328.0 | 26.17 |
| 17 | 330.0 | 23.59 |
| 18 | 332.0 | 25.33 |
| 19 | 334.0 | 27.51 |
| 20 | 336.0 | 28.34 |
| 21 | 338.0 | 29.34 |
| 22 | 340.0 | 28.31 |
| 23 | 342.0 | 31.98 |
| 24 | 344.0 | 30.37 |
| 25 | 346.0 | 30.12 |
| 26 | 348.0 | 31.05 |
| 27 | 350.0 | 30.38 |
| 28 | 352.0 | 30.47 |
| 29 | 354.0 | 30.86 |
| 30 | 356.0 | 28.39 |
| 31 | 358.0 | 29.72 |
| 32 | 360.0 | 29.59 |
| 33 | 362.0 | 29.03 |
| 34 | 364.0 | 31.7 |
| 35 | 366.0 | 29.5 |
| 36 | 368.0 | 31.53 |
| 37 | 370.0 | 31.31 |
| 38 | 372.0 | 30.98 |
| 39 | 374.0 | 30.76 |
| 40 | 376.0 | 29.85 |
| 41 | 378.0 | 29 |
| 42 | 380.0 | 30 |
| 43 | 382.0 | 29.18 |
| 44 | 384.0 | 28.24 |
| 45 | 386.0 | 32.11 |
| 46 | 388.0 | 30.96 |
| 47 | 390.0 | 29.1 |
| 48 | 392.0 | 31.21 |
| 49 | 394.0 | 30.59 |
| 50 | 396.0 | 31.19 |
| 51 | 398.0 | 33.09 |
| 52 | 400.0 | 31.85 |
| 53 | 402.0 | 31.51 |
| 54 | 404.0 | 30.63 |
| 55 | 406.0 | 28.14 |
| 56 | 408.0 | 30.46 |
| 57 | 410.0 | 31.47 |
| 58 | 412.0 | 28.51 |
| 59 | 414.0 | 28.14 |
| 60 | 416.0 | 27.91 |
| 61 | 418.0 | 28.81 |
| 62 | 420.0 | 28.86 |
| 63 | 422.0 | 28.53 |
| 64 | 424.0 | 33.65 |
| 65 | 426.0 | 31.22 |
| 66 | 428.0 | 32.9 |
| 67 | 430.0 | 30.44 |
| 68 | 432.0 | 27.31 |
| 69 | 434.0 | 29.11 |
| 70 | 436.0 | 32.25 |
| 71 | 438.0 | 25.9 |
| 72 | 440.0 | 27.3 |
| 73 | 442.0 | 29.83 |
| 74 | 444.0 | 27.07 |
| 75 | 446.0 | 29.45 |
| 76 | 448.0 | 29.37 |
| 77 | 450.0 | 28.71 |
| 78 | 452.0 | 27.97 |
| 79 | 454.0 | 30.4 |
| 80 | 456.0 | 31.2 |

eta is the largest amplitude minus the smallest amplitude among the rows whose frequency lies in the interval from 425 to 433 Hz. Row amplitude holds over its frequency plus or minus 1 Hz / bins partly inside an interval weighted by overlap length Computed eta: 5.6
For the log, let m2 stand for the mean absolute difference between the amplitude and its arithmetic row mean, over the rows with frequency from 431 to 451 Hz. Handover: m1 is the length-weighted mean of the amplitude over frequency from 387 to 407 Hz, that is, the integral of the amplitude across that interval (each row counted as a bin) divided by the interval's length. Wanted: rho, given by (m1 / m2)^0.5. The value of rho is 4.71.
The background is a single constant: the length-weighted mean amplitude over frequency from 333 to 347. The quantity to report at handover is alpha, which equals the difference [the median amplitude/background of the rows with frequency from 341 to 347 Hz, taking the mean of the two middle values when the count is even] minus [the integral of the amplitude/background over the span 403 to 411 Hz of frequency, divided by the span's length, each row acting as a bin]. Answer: 0.01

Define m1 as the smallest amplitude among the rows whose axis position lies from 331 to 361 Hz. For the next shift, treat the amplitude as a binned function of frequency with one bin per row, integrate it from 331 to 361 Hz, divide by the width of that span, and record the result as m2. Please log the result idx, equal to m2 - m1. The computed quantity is 4.1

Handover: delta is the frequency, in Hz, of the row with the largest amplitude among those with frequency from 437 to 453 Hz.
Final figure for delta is 442.0 Hz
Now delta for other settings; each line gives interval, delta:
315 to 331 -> 318.0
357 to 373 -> 364.0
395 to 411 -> 398.0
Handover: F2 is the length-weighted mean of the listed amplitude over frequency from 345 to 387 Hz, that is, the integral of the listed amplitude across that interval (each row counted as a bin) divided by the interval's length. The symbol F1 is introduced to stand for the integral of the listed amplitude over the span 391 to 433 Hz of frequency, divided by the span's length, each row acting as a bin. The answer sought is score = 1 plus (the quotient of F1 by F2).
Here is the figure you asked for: 2.00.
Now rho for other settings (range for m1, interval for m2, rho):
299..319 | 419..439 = 3.86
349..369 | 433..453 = 4.80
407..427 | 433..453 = 4.77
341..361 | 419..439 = 3.82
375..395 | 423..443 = 3.78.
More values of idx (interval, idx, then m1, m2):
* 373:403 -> 2.3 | 28.24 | 30.6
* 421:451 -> 3.6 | 25.9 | 29.5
